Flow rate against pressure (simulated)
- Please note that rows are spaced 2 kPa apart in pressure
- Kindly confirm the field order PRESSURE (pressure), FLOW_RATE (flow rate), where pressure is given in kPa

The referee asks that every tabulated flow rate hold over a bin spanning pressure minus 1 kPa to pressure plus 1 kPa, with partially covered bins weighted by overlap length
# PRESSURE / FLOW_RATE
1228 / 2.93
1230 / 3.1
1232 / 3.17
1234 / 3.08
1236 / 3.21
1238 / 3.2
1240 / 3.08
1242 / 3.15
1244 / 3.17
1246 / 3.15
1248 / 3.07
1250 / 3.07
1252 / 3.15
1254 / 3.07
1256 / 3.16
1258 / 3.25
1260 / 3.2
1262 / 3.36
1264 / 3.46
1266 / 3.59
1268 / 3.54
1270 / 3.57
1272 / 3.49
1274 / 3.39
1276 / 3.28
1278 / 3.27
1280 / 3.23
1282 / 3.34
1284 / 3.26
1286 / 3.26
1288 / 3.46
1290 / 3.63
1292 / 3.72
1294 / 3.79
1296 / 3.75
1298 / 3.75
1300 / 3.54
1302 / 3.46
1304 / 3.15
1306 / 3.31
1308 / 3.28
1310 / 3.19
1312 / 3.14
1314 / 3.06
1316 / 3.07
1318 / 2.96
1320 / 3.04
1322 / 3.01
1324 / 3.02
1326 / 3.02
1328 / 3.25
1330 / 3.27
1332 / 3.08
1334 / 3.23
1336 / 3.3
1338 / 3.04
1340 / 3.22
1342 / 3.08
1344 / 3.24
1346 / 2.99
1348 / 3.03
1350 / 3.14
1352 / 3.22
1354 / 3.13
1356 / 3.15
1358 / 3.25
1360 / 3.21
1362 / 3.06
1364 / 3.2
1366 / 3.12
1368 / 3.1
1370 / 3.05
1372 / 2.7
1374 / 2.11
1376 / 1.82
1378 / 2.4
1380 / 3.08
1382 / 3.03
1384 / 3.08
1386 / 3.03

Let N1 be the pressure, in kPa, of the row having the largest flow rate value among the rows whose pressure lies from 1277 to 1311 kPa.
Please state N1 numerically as 1294 kPa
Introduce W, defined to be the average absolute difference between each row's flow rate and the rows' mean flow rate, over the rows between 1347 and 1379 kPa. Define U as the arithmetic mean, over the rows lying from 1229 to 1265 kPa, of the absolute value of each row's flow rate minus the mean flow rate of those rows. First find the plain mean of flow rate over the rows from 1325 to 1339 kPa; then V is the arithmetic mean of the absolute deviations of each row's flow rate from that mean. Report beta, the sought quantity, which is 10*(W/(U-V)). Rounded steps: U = 0.072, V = 0.11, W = 0.33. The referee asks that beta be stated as -98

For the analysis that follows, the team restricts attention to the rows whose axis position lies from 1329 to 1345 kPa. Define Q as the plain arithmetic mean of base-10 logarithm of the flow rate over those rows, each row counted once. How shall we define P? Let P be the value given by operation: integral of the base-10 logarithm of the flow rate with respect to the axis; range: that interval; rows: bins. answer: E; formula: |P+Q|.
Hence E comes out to 9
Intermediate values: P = 8.0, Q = 0.503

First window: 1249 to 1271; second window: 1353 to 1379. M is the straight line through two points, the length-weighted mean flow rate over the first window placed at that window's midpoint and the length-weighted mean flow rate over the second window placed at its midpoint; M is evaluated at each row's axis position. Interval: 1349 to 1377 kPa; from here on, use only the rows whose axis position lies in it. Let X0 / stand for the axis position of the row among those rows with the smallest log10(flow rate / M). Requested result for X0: 1376 kPa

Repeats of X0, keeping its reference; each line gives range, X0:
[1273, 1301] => 1280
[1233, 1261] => 1234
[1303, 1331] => 1318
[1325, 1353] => 1326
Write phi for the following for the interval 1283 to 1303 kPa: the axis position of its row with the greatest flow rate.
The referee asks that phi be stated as 1294 kPa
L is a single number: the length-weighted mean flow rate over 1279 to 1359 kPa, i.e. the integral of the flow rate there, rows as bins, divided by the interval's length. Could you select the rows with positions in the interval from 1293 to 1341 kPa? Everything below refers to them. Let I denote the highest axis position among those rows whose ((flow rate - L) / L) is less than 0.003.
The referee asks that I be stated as 1340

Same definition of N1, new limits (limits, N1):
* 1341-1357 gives 1344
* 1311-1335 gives 1330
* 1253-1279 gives 1266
